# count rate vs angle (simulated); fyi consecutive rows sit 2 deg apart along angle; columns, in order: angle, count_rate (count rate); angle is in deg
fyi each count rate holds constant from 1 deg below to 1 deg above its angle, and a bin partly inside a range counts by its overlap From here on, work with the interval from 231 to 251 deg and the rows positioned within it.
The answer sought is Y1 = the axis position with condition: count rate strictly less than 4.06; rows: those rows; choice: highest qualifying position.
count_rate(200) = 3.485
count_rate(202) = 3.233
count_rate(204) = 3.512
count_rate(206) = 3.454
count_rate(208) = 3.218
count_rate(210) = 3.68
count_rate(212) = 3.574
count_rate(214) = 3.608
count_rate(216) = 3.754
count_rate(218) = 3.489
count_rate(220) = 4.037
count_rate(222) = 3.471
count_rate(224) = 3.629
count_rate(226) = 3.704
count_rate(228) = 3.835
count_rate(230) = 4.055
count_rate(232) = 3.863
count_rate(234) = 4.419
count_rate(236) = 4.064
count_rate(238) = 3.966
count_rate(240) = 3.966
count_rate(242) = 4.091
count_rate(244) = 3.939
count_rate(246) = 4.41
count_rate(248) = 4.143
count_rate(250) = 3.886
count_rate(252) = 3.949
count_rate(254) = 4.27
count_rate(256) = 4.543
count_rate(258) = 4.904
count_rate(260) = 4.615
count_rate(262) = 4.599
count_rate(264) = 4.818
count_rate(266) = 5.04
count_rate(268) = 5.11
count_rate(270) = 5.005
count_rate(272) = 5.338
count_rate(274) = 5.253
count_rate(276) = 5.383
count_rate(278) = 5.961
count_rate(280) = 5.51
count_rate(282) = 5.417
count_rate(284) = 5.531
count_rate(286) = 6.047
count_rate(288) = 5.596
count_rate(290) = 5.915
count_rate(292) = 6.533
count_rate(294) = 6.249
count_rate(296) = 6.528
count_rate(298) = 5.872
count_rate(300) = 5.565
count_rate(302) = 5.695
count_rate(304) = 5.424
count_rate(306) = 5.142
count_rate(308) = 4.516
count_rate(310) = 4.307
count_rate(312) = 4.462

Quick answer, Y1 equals 250 deg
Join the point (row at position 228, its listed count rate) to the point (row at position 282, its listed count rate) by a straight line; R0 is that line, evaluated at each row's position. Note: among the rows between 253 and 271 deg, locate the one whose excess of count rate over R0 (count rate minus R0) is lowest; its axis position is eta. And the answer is 254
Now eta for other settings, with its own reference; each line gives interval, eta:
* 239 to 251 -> 250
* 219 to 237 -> 222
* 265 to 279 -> 270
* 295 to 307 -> 306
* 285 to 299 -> 298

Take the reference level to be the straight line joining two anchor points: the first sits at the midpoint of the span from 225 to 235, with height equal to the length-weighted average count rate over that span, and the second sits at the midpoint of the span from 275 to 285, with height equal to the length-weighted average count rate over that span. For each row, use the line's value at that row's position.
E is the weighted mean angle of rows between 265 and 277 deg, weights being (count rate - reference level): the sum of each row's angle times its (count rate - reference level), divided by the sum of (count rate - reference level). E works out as 270.5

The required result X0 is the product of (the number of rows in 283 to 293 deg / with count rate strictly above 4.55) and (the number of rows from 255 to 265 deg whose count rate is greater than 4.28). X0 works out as 25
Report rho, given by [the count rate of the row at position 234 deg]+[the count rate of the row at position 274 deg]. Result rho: 9.7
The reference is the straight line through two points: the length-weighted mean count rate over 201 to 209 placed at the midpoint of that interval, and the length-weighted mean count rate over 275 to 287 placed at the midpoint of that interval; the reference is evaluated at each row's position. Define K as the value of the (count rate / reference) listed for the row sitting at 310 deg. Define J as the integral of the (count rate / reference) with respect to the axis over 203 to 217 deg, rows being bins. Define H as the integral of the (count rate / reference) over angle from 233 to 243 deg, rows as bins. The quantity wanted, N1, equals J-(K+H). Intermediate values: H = 9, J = 14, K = 0.66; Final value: 4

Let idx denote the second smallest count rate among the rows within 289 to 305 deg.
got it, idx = 5.565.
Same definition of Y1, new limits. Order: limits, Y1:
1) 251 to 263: 252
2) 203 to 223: 222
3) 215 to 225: 224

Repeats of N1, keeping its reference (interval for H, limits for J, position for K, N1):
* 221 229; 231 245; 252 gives 5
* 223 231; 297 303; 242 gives -3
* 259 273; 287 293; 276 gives -8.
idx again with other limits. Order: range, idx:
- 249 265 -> 3.949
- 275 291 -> 5.417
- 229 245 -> 3.939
